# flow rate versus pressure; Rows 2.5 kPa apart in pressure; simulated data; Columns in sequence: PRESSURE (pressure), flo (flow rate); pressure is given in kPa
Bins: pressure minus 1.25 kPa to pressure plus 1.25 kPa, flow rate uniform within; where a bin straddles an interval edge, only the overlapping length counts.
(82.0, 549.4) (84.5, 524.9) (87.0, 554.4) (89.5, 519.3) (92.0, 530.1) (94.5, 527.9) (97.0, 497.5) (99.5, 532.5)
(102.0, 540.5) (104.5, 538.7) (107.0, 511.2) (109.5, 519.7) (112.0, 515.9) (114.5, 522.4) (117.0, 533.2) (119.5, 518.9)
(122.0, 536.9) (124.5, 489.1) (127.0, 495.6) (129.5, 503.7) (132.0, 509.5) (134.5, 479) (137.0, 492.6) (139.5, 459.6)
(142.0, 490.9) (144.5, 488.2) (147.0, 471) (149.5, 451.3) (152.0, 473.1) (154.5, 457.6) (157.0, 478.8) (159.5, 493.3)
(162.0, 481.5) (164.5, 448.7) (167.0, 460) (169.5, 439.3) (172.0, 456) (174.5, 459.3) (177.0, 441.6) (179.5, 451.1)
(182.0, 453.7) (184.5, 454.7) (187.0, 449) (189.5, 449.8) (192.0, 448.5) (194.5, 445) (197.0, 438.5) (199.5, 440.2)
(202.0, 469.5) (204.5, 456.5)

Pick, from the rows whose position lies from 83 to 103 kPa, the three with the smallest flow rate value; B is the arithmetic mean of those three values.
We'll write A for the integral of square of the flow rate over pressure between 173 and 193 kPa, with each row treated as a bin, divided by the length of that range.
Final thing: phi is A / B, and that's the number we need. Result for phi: 396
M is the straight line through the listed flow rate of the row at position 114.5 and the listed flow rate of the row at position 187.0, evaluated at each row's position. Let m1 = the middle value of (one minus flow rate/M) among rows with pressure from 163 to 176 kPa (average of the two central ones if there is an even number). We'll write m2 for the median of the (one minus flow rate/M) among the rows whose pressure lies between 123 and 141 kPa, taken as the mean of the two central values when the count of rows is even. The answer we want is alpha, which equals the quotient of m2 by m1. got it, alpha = 1.4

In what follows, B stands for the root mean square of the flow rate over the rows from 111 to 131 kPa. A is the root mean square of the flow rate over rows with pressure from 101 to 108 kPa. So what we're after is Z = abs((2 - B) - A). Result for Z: 1043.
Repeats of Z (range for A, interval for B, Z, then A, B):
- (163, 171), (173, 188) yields 899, 449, 452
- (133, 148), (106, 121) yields 999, 480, 520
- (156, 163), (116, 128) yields 998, 485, 515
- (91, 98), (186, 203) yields 965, 519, 449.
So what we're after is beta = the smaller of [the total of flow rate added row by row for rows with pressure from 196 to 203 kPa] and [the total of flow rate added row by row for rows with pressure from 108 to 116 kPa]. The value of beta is 1348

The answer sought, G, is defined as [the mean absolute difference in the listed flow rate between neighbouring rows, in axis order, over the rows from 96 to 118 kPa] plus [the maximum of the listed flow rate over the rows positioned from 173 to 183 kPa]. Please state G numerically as 472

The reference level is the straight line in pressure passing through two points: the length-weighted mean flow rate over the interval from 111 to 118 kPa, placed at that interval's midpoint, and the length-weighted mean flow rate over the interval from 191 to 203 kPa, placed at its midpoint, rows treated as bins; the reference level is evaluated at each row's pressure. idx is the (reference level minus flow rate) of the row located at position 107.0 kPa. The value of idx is 19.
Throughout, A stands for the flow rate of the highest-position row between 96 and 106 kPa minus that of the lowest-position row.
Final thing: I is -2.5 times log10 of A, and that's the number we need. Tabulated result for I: -4.0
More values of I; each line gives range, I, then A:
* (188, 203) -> -3.2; 20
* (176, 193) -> -2.1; 7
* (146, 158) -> -2.2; 8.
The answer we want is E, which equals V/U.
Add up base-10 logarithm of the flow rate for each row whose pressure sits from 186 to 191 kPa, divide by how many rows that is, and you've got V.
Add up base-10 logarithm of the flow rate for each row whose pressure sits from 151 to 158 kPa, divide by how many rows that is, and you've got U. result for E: 0.99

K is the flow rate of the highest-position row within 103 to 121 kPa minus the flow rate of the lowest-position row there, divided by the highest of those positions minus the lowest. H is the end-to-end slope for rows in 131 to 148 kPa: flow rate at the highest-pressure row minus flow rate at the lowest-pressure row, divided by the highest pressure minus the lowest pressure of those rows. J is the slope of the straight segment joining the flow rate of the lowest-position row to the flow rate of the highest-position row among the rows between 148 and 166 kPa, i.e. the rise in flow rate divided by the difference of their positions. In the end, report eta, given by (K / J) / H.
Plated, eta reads -3.0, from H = -2.6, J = -0.2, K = -1.3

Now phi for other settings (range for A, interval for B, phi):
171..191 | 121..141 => 429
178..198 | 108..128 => 403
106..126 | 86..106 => 522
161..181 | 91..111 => 405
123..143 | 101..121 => 467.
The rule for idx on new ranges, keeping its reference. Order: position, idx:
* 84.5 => 26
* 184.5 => 5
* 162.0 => -1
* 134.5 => 26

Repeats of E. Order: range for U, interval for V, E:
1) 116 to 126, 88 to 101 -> 1.00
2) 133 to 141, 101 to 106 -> 1.02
